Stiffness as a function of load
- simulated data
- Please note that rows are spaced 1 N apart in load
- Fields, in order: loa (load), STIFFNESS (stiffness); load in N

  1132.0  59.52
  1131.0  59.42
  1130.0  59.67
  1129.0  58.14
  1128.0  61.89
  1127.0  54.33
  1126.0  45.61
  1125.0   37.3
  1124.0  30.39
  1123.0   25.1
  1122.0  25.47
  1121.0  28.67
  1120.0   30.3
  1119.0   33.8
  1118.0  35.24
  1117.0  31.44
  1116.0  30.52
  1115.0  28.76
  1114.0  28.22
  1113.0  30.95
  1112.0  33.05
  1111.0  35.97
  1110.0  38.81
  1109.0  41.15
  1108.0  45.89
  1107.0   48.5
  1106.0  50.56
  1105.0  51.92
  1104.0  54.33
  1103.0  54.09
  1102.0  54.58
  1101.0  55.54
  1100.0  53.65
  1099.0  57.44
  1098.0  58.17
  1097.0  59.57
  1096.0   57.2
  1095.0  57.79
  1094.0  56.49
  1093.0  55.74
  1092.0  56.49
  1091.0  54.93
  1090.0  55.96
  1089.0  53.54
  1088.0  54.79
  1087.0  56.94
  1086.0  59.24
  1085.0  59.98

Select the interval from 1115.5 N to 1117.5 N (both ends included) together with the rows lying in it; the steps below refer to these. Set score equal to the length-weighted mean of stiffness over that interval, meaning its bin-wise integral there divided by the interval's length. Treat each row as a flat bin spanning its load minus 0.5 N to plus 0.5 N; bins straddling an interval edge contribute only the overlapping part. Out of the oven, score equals 31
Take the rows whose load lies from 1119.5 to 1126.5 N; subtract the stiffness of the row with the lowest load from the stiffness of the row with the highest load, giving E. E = 15.3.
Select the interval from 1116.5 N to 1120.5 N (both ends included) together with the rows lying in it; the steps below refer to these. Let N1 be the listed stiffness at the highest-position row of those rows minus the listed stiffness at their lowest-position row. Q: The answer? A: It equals -1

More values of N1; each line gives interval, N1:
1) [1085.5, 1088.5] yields -4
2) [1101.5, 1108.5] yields -9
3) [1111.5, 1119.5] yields 1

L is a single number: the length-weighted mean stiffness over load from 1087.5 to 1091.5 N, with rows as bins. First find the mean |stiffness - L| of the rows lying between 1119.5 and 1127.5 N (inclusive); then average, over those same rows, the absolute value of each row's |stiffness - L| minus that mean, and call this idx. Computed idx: 8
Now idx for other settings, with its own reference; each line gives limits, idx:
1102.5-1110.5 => 5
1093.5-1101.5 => 1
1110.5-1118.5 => 2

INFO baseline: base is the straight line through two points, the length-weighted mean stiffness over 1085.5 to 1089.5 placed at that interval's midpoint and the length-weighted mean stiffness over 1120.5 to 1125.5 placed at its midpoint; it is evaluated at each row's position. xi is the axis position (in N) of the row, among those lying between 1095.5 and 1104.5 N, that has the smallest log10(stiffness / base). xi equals 1100.0 N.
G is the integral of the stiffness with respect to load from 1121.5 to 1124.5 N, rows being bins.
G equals 81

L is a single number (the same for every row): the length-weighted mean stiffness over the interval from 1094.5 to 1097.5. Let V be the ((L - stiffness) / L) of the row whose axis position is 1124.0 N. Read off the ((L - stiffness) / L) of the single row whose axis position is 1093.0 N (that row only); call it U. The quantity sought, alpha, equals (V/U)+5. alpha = 16.4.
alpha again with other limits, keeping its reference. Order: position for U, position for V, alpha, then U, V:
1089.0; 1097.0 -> 4.7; 0.08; -0.02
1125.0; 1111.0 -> 6.1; 0.36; 0.38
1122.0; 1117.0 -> 5.8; 0.56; 0.46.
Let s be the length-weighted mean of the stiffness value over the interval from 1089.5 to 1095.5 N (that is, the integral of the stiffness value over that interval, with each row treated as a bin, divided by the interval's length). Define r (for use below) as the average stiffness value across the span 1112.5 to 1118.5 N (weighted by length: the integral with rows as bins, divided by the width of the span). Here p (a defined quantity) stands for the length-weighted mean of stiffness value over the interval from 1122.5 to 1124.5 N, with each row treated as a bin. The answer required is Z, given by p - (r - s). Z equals 53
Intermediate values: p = 27.7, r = 30.9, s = 56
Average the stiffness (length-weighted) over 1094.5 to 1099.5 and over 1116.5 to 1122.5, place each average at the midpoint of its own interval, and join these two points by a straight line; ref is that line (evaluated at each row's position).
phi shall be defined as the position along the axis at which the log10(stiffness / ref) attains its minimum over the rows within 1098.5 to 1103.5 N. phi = 1100.0 N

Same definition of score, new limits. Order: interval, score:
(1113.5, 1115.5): 28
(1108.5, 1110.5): 40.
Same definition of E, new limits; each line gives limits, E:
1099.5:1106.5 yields -3.1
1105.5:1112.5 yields -17.5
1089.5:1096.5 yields 1.2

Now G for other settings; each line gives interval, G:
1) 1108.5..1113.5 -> 180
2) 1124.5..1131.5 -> 376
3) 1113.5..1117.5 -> 119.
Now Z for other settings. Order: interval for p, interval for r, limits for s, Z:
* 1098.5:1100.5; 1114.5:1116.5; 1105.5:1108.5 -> 74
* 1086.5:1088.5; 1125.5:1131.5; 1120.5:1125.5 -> 29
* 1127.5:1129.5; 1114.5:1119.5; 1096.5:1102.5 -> 85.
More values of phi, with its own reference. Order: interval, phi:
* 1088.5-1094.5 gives 1089.0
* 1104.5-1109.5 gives 1109.0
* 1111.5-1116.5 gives 1114.0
